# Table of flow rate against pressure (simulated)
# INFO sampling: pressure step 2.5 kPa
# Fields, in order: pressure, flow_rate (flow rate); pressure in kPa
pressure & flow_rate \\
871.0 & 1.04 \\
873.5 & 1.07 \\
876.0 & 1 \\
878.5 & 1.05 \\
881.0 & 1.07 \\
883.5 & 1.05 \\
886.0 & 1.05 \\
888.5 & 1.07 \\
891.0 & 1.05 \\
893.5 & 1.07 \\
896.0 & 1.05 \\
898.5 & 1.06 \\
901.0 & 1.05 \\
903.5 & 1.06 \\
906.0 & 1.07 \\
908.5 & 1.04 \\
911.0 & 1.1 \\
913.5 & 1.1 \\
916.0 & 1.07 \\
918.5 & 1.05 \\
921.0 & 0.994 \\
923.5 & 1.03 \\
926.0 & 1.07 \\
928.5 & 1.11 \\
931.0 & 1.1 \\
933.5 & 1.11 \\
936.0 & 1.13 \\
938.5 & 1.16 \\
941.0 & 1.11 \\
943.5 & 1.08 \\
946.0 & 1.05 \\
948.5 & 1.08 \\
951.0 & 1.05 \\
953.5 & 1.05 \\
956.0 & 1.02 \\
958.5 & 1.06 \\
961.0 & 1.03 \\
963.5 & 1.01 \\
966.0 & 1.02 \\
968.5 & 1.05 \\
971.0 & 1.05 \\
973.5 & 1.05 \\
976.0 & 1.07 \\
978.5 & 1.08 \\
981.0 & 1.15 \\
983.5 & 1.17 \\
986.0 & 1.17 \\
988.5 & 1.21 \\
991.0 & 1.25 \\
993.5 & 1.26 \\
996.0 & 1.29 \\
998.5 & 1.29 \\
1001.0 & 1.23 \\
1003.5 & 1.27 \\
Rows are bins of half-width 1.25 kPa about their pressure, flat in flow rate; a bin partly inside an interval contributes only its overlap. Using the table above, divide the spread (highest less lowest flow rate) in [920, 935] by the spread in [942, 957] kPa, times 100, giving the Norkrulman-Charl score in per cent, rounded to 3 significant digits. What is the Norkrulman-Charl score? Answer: 193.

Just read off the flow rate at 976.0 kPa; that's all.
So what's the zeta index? 1.07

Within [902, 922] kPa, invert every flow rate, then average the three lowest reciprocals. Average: 0.92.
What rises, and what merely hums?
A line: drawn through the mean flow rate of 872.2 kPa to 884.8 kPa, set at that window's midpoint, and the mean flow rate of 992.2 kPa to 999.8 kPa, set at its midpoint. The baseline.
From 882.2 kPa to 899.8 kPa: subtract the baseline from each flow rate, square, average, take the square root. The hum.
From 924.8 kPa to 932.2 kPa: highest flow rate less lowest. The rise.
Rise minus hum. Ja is 0.02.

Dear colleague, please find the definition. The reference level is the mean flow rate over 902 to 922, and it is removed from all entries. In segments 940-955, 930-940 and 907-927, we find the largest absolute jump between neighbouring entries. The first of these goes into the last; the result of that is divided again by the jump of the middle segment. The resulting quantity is 67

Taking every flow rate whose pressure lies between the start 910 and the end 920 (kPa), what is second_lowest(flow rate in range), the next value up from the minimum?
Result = 1.07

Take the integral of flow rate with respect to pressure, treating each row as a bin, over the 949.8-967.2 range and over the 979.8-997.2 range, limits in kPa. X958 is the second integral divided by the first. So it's 1.17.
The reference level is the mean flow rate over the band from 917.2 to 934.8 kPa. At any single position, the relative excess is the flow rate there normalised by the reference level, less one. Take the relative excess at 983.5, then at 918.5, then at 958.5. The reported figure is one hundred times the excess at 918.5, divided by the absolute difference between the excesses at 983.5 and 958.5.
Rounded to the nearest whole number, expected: -15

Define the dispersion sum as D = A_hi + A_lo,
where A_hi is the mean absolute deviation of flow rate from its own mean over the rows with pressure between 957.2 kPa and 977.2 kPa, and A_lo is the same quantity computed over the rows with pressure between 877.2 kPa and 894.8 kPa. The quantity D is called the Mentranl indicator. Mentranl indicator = 0.03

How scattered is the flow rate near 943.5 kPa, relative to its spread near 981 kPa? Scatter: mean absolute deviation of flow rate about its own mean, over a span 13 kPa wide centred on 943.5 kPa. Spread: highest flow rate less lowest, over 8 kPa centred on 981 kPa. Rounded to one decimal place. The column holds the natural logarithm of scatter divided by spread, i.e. -1.1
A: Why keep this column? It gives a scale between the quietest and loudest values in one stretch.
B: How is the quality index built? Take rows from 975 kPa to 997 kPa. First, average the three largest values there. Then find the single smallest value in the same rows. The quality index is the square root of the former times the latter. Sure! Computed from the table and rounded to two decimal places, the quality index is 1.16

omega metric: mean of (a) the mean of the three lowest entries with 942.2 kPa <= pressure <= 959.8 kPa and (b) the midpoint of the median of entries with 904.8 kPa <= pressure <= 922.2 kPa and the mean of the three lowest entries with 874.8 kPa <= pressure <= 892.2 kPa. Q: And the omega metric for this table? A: 1.05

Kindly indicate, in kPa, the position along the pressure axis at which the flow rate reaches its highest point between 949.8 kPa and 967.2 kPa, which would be 958.5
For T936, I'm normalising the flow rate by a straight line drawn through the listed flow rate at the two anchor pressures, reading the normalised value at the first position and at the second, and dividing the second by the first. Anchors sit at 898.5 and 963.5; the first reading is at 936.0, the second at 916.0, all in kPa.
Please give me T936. 0.93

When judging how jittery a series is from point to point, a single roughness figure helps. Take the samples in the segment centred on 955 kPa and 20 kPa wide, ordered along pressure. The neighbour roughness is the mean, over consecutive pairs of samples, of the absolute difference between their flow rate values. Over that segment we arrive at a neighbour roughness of 0.026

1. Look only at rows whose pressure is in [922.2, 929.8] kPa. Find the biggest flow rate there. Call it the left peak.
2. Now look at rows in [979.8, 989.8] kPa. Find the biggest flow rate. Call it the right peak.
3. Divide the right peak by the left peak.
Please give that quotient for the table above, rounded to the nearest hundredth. 1.09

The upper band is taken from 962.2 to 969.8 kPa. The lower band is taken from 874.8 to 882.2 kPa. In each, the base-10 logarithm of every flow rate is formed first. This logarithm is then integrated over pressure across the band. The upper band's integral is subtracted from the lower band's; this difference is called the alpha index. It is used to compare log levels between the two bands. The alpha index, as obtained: 0.0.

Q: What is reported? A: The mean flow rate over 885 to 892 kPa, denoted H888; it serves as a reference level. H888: 1.06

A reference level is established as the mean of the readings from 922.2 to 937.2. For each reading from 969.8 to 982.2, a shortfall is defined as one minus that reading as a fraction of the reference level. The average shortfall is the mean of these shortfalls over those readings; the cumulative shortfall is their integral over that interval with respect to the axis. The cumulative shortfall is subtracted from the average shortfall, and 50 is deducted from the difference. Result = -50.1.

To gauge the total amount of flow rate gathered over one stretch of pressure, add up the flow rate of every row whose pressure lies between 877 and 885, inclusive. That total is 3.17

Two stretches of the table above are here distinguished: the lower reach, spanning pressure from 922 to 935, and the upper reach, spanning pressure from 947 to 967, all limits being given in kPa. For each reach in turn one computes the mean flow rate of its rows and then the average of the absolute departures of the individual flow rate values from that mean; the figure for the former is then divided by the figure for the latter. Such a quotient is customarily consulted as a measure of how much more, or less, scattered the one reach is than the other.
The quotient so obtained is 1.36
